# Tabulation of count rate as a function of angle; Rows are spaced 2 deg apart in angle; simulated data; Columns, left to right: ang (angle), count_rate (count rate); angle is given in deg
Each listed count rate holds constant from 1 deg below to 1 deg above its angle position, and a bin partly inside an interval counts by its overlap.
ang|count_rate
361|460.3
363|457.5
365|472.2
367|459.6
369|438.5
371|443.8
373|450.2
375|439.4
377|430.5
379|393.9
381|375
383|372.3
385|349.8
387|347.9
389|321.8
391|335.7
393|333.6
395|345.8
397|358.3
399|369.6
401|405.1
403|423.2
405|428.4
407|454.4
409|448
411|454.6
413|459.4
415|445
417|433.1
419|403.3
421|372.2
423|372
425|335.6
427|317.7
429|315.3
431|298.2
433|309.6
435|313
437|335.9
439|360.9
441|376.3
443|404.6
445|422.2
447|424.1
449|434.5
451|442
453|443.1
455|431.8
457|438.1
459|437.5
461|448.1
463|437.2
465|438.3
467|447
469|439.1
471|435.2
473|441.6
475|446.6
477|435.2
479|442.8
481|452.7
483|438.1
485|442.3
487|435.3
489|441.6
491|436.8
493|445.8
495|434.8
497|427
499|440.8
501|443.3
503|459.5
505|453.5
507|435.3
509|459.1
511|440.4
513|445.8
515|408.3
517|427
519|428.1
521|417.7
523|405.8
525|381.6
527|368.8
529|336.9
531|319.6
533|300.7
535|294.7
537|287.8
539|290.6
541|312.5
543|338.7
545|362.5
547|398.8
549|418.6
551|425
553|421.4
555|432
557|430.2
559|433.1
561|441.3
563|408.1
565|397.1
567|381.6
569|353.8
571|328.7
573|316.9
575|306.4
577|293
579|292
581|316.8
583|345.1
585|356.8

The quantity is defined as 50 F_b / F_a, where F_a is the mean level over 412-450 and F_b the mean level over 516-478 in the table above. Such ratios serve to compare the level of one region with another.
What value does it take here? 59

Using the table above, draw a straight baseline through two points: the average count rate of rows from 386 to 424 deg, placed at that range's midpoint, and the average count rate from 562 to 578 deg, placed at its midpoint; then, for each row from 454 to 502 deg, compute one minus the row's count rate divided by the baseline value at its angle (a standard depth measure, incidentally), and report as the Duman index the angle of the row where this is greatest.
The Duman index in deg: 455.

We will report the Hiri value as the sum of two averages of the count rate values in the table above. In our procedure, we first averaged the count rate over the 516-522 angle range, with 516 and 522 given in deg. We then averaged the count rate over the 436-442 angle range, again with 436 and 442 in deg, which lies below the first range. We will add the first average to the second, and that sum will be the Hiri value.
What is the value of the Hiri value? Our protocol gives 782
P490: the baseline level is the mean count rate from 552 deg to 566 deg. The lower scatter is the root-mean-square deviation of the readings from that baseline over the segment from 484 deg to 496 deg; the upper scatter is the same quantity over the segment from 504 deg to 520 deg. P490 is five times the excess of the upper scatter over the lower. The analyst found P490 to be 20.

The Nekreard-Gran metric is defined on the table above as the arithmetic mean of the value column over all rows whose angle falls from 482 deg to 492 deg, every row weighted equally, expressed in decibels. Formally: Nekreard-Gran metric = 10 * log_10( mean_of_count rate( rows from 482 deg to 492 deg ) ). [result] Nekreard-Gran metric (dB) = 26.4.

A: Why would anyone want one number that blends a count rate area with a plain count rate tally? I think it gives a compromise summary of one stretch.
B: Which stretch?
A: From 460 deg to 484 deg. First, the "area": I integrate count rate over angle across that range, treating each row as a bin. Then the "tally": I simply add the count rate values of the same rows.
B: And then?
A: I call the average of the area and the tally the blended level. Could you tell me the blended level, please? 7953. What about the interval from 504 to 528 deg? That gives 7607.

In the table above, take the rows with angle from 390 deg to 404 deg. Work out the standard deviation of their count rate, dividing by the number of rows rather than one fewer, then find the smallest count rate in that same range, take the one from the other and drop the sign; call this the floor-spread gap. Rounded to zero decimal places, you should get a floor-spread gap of 301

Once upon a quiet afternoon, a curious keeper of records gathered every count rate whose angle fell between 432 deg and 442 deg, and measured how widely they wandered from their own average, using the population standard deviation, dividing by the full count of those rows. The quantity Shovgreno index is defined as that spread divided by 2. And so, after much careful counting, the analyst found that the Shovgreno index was 13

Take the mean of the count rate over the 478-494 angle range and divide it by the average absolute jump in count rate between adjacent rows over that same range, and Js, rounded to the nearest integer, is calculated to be 55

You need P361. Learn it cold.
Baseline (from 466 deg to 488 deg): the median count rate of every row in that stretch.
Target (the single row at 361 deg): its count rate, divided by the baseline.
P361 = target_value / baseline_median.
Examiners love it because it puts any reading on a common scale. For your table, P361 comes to 1.04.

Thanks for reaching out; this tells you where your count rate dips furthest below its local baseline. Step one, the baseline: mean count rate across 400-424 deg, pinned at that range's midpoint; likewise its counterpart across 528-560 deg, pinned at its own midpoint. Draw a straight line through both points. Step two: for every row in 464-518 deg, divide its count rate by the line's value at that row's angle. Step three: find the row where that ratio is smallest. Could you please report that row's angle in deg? 515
